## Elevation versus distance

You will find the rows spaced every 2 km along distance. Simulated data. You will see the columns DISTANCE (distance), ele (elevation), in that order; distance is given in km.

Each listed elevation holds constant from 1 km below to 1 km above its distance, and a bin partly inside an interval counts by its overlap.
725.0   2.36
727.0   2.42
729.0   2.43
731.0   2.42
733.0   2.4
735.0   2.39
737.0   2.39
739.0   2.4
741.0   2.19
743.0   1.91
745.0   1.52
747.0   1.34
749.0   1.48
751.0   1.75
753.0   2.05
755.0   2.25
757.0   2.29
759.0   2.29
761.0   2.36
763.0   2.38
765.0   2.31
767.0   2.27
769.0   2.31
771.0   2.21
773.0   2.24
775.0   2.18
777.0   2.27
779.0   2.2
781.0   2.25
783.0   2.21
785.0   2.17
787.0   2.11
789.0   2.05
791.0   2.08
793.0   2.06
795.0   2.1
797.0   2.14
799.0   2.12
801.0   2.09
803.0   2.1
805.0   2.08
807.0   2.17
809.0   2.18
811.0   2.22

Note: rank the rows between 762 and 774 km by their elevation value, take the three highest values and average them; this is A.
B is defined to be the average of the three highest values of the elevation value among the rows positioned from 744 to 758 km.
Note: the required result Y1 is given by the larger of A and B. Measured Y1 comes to 2.33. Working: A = 2.33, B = 2.20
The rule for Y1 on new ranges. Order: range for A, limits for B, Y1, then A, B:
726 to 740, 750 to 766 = 2.42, 2.42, 2.35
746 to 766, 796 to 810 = 2.35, 2.35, 2.16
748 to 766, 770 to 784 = 2.35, 2.35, 2.25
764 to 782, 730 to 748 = 2.41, 2.30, 2.41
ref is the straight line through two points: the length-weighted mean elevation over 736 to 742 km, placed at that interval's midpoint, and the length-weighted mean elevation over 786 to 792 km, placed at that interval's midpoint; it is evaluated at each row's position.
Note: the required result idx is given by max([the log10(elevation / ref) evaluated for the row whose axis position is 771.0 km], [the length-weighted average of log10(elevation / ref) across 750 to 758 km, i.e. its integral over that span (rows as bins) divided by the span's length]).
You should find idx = 0.008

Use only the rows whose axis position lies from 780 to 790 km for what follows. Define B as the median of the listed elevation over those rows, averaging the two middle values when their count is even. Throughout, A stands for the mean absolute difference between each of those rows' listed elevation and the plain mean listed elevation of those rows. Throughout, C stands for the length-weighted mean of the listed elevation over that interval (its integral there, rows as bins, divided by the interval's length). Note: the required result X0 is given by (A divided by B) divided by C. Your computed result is 0.013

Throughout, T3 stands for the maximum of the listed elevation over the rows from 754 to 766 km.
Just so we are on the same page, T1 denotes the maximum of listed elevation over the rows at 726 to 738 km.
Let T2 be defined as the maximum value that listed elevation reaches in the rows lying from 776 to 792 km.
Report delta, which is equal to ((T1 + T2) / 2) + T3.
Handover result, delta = 4.73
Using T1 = 2.43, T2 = 2.27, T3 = 2.38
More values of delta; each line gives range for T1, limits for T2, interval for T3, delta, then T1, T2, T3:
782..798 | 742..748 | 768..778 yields 4.37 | 2.21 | 1.91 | 2.31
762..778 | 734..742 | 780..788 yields 4.64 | 2.38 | 2.4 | 2.25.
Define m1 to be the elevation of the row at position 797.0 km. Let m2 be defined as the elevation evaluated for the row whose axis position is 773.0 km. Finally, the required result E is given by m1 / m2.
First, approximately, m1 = 2.14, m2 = 2.24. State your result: 0.96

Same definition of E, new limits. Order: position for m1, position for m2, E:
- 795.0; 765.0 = 0.91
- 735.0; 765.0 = 1.03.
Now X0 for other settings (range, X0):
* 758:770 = 0.006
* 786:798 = 0.006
